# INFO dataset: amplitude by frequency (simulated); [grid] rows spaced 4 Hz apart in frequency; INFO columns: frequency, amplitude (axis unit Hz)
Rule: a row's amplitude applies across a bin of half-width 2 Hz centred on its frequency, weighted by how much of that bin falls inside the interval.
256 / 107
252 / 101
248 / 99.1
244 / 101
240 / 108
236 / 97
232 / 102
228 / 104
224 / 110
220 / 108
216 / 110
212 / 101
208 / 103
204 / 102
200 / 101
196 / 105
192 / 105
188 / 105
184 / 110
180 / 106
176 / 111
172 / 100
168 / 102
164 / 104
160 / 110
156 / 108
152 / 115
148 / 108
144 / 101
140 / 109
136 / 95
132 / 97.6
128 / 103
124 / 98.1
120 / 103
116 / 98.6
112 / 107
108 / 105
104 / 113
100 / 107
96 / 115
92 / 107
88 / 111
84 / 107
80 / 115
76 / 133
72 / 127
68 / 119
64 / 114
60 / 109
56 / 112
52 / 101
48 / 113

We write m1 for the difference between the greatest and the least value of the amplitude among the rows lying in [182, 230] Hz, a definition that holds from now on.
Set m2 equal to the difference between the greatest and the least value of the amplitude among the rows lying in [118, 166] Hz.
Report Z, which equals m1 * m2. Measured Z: 180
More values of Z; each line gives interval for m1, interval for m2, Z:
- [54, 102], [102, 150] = 468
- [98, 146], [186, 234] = 162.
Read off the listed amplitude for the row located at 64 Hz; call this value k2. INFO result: 114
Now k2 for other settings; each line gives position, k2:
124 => 98.1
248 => 99.1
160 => 110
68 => 119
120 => 103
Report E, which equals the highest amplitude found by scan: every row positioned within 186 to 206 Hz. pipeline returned 105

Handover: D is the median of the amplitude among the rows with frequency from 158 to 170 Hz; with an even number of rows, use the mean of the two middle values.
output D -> 104.0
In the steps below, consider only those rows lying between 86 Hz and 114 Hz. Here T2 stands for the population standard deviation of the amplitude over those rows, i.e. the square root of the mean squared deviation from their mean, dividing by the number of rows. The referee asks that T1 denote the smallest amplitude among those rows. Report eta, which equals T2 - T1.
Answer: -102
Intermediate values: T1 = 105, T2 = 3.45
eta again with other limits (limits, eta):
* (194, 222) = -98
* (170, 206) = -96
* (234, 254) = -93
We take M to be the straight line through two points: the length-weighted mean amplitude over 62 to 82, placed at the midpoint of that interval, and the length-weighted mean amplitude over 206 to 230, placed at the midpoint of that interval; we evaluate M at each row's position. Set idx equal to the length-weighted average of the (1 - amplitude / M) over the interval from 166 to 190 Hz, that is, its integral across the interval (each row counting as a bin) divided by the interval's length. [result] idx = 0.04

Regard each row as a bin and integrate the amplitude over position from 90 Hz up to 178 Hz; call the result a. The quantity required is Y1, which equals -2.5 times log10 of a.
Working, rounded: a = 9269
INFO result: -9.9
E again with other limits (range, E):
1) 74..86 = 133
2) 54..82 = 133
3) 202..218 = 110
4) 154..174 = 110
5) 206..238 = 110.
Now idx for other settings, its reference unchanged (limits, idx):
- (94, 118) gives 0.09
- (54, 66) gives 0.09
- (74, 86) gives 0.02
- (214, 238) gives 0.00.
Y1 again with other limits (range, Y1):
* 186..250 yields -9.6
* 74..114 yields -9.1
